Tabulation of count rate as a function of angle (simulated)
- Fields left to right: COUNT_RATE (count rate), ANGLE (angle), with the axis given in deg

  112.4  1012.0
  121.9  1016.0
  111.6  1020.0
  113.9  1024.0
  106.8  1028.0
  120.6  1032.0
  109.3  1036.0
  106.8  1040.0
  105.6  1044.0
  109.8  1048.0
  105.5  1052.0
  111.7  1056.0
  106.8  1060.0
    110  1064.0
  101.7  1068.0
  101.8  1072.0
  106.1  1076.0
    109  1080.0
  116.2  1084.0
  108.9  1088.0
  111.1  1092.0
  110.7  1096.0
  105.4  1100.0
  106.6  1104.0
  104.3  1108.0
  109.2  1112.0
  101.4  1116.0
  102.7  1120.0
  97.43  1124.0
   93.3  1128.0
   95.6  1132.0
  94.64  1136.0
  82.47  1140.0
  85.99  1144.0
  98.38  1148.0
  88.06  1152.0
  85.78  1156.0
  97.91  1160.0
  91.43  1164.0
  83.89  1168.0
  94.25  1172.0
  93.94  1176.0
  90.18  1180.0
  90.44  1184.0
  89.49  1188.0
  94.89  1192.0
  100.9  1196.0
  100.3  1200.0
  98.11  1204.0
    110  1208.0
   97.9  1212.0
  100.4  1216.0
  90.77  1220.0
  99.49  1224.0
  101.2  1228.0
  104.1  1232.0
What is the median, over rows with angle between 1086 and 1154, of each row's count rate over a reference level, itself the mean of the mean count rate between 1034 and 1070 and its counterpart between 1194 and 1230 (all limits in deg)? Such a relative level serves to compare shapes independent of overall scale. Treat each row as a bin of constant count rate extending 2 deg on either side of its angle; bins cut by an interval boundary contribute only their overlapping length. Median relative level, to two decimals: 0.98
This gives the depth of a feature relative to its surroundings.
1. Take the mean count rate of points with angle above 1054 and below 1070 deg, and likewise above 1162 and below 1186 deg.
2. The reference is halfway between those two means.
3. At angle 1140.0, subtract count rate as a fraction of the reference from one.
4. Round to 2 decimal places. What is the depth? 0.17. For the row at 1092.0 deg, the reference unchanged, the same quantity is -0.12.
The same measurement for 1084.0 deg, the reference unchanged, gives -0.17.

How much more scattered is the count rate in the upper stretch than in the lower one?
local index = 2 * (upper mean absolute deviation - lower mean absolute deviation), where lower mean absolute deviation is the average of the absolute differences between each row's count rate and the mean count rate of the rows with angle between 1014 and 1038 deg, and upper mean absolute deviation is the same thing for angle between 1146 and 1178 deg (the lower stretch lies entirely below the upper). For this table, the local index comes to -0.8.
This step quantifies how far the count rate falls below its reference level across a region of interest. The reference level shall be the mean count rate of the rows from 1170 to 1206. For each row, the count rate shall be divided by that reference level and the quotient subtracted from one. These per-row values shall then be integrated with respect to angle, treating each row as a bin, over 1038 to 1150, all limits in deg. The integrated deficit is -10 deg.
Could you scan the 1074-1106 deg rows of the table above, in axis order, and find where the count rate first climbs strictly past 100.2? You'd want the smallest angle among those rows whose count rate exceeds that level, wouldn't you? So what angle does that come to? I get 1076.0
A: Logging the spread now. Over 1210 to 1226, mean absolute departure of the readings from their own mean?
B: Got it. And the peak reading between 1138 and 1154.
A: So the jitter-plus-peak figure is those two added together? 102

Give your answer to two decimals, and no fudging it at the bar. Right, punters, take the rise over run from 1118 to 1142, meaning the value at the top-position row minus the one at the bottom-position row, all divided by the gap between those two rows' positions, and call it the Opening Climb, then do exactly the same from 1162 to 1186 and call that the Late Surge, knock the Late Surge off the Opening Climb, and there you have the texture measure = -0.96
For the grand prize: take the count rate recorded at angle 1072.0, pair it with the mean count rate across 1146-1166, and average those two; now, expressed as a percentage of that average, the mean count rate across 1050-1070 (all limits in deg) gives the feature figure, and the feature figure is 110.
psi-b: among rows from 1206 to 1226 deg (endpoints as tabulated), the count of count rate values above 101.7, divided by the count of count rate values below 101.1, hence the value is 0.25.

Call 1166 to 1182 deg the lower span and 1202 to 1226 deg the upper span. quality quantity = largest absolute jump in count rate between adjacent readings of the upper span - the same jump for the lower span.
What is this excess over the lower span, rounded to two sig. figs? 1.7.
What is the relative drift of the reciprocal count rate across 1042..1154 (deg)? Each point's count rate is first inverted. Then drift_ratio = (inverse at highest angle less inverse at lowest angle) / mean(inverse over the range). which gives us 0.19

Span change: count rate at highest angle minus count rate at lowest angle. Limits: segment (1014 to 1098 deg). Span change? -11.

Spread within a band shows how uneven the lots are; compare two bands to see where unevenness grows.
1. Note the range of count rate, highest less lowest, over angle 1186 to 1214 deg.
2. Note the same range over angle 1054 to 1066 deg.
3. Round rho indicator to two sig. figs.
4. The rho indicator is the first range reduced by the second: 16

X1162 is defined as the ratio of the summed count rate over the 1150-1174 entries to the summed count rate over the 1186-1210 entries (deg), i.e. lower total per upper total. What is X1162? 0.91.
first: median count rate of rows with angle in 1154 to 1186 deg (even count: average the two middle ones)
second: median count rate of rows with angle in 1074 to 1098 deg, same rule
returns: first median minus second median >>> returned -19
